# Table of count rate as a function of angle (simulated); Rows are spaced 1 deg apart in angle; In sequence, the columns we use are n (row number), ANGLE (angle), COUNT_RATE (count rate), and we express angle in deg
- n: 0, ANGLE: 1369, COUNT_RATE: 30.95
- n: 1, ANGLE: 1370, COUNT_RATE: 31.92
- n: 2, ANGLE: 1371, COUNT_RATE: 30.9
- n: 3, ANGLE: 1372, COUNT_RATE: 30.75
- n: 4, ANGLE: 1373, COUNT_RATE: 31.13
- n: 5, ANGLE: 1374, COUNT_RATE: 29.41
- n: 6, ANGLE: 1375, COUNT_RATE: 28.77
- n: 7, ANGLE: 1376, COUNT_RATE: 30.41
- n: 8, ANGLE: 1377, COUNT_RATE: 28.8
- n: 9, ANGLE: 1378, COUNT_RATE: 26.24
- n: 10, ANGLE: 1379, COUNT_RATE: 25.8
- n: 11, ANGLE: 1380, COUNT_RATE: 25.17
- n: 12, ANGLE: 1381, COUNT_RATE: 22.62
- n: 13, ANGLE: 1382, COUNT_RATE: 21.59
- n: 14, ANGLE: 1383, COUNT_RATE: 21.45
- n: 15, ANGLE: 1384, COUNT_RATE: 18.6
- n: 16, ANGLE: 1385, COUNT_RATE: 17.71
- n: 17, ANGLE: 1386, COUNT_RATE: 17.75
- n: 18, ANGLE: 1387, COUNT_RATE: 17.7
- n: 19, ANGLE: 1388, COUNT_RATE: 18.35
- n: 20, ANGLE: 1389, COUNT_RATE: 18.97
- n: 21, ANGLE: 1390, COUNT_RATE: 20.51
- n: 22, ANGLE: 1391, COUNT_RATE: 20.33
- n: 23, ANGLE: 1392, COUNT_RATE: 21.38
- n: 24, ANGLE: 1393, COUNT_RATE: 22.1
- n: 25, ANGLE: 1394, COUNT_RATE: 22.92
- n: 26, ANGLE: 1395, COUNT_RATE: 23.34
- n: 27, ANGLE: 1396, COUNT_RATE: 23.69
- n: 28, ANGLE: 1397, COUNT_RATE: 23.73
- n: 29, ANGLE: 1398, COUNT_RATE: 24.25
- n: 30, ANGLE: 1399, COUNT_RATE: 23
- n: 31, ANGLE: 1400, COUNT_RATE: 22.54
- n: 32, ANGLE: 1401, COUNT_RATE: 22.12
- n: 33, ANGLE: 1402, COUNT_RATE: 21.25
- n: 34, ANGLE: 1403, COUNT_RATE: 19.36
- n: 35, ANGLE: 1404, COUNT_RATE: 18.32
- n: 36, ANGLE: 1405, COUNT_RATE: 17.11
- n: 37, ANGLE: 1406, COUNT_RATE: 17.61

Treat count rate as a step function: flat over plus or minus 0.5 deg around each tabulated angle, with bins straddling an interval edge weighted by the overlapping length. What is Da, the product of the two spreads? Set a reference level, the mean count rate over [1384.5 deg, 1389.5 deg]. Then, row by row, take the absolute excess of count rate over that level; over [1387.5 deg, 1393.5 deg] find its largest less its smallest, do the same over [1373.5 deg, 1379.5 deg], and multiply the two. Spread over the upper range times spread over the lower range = 17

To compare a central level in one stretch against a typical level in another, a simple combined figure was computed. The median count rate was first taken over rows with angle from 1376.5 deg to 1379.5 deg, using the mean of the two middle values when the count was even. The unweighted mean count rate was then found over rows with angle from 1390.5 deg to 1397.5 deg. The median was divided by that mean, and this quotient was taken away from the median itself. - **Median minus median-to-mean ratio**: 25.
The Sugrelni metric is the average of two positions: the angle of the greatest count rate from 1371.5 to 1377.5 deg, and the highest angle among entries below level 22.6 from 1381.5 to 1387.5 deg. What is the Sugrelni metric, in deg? 1380.0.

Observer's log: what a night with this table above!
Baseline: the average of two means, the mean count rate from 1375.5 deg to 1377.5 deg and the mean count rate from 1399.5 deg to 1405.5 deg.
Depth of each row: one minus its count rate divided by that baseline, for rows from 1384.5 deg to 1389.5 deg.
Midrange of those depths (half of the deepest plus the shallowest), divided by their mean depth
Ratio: 0.96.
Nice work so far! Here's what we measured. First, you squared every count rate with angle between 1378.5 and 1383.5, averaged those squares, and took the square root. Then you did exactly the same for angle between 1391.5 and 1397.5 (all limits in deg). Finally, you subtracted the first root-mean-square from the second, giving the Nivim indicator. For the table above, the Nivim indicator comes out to -0.5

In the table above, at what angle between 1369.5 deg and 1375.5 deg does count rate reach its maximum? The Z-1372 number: 1370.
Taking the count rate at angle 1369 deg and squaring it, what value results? 958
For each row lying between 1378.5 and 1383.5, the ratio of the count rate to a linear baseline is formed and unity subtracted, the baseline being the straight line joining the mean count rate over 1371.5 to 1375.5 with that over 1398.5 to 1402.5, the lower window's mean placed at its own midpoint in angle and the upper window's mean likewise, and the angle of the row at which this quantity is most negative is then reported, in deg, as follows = 1382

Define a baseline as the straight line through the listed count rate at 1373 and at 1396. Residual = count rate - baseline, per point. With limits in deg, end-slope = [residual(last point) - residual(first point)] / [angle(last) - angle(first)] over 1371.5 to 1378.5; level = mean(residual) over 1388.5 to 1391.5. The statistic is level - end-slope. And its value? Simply -5.3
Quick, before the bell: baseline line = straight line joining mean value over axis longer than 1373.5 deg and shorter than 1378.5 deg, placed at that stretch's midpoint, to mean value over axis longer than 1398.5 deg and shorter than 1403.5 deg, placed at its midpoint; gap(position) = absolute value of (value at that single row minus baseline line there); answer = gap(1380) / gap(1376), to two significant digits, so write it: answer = 1.4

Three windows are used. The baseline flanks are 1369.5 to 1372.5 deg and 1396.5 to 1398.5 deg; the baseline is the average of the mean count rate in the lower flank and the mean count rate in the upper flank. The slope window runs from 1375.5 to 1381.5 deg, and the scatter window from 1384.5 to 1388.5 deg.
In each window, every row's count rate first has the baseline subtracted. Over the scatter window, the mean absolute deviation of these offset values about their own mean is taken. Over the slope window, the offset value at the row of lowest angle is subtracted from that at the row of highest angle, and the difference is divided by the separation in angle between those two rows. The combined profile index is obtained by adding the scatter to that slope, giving -1.3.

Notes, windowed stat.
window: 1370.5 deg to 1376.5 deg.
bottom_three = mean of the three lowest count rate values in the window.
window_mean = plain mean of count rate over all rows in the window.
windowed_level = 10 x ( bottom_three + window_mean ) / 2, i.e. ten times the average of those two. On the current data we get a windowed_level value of 299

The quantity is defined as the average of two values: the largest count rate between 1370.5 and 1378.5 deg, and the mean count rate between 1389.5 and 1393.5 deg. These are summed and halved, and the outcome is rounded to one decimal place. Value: 26.1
